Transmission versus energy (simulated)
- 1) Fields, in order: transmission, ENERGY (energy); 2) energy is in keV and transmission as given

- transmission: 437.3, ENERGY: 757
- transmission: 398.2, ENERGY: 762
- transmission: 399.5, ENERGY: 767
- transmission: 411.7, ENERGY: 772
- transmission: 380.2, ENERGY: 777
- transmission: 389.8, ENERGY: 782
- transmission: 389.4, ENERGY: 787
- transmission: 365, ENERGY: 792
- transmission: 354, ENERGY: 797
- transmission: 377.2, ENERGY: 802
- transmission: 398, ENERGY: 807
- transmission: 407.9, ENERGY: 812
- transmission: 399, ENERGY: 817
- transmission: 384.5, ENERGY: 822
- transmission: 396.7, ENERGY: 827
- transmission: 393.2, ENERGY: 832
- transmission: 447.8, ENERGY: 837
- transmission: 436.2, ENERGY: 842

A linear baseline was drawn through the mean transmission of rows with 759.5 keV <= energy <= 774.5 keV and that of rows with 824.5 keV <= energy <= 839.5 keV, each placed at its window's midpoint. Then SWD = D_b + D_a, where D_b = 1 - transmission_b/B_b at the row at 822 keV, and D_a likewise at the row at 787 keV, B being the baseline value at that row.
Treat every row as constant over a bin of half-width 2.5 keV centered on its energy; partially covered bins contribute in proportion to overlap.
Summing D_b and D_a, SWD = 0.11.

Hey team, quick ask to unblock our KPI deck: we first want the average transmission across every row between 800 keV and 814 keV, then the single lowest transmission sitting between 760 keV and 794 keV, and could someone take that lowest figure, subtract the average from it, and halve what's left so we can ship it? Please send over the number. -14.7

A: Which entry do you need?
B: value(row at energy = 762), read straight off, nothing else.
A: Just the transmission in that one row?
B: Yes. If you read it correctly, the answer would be 398.2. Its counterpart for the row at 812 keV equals 407.9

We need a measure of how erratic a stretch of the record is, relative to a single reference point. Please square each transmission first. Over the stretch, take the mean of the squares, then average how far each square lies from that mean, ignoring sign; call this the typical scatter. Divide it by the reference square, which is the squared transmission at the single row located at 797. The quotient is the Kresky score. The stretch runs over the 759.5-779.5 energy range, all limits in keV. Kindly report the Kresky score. 0.0539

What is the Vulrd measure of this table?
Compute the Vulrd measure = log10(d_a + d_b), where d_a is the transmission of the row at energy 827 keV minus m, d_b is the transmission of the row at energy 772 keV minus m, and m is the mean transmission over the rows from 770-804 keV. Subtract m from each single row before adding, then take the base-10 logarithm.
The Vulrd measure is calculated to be 1.67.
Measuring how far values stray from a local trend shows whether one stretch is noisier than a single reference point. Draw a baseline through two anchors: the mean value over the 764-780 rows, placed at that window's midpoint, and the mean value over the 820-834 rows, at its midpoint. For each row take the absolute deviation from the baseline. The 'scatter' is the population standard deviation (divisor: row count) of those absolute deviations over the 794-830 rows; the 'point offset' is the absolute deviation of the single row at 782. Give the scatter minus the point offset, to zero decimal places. 6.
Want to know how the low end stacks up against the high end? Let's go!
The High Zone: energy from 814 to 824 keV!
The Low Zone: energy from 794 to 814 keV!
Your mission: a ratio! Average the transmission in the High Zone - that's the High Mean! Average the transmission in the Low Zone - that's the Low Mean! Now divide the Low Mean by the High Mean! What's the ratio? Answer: 0.98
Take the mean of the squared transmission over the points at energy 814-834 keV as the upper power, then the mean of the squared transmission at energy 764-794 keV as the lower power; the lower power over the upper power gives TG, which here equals 0.981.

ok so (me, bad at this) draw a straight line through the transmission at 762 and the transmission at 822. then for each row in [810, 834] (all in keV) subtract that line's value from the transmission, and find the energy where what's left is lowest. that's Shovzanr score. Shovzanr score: 822 keV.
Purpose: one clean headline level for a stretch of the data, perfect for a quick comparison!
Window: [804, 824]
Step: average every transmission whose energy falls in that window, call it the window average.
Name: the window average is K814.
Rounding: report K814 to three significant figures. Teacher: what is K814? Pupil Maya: 397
